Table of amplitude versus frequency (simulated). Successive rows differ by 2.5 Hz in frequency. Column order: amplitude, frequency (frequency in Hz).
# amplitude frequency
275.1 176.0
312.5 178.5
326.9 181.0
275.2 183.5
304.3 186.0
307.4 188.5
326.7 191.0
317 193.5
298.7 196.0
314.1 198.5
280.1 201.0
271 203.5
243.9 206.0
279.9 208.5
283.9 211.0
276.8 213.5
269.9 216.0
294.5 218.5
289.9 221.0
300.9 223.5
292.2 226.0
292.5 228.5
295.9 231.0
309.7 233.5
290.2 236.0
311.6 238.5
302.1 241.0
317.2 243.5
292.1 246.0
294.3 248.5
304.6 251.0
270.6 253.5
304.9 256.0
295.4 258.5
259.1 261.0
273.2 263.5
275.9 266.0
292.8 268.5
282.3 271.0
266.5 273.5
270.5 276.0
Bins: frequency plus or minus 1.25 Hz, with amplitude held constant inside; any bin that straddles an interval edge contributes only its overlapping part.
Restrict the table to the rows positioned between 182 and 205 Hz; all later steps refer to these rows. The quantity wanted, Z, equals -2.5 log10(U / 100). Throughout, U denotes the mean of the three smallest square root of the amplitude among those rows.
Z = 1.95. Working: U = 16.6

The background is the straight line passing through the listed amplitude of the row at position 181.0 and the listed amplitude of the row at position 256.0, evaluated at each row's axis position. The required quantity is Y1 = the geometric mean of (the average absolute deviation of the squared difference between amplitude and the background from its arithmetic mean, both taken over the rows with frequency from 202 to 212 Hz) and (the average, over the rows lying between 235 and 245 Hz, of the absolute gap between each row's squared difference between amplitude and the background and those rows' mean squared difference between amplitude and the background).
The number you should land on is 464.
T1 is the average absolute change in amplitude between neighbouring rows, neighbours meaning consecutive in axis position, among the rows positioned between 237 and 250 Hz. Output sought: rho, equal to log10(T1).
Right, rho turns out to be 1.11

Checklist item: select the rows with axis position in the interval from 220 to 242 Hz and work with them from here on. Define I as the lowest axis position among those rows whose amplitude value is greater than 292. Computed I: 223.5 Hz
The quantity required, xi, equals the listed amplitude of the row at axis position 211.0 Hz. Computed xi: 283.9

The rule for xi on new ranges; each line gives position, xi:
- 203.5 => 271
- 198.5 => 314.1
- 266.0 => 275.9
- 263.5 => 273.2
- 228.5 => 292.5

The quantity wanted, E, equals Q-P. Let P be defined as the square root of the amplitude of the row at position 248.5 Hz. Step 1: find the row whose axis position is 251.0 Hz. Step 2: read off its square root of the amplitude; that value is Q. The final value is 0.3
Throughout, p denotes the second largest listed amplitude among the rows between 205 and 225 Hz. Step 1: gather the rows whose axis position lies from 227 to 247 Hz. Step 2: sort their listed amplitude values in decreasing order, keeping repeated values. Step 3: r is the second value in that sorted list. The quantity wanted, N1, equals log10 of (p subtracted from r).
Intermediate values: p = 294.5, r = 311.6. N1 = 1.23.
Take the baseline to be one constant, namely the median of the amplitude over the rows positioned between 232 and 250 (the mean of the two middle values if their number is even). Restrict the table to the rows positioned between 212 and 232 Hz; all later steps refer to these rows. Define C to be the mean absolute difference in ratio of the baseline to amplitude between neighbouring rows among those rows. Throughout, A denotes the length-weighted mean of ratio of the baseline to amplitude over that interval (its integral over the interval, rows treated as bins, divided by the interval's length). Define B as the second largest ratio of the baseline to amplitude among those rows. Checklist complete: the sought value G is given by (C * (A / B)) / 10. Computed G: 0.0030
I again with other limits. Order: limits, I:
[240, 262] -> 241.0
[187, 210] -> 188.5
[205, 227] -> 218.5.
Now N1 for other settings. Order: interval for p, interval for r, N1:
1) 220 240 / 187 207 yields 0.86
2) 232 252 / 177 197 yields 1.18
